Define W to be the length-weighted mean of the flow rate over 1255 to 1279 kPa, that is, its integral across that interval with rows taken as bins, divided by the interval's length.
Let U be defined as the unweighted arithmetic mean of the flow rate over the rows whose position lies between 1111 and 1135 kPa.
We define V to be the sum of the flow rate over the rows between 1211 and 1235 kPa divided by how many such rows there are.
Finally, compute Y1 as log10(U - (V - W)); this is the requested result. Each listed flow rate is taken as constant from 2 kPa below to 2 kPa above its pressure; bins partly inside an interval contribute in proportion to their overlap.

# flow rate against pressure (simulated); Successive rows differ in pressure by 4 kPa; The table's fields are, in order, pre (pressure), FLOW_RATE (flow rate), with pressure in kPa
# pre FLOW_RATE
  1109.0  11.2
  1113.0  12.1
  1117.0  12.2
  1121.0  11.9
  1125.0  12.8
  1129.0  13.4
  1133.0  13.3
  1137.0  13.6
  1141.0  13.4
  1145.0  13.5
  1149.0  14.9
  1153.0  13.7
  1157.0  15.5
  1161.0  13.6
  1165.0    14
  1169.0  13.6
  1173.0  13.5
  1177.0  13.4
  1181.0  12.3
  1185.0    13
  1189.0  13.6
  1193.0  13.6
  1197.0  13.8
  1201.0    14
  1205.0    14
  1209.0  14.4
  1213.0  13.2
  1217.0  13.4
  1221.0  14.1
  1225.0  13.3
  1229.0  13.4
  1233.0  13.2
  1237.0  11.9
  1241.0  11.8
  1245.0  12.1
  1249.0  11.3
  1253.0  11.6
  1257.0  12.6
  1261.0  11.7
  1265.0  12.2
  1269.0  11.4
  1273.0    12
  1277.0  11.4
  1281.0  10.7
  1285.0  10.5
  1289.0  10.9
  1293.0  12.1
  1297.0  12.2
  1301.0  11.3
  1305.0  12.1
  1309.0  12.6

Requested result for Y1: 1.04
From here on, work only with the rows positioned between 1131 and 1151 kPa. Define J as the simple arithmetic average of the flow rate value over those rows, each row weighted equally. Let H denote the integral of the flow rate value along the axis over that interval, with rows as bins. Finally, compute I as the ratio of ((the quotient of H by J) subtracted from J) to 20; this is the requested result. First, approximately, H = 275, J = 13.7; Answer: -0.31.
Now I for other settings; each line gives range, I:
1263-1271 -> 0.19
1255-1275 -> -0.40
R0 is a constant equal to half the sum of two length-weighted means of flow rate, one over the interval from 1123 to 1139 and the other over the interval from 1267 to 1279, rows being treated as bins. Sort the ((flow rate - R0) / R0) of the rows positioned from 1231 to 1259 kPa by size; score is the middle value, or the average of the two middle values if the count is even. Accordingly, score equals -0.04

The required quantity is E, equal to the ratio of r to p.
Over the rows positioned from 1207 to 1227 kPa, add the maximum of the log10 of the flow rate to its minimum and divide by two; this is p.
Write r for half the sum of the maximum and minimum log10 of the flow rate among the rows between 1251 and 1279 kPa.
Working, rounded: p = 1.14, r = 1.08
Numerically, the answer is 0.95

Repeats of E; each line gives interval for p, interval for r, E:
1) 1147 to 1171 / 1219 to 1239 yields 0.96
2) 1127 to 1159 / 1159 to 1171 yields 0.99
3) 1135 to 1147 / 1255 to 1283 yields 0.94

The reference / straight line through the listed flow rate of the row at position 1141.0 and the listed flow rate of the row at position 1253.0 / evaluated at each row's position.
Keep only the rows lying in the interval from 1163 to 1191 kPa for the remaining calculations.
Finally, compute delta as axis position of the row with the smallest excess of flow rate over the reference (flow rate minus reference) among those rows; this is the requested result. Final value 1181.0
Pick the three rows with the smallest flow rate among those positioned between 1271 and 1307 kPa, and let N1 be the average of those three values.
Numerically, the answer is 10.7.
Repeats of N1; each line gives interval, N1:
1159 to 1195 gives 12.9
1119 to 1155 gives 12.7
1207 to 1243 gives 12.3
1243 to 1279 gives 11.4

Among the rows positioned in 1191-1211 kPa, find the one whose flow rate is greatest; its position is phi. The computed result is 1209.0 kPa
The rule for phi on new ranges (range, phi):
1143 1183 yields 1157.0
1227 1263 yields 1229.0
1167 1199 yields 1197.0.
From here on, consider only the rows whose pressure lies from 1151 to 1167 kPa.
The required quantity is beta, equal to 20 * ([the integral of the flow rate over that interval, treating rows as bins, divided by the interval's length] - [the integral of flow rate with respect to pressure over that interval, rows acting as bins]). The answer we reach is -4260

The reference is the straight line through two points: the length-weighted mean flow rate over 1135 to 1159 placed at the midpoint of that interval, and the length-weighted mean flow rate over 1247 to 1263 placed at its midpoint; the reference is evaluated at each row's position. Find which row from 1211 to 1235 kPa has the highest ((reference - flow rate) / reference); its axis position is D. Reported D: 1213.0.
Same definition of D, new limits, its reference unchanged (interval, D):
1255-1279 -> 1269.0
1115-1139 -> 1121.0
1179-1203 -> 1181.0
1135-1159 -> 1141.0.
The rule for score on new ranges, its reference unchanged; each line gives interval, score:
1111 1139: 0.03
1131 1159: 0.09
